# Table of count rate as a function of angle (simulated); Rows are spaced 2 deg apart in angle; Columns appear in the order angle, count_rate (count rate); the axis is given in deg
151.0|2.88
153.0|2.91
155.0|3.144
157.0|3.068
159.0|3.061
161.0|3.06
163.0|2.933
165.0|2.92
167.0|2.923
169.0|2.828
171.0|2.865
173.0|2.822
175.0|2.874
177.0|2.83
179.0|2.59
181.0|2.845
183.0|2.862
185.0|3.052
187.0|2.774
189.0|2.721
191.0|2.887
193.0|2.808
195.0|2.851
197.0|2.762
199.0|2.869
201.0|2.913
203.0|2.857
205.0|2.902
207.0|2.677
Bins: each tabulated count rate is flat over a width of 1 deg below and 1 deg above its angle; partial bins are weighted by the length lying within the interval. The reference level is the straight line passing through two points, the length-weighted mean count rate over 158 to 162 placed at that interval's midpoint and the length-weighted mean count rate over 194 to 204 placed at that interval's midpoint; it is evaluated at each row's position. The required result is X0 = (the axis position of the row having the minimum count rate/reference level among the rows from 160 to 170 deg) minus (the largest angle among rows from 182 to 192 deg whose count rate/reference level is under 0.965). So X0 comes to -20 deg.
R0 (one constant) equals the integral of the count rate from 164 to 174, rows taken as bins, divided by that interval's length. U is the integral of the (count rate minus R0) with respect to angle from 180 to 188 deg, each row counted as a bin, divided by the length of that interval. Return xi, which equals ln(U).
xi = -4.5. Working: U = 0.01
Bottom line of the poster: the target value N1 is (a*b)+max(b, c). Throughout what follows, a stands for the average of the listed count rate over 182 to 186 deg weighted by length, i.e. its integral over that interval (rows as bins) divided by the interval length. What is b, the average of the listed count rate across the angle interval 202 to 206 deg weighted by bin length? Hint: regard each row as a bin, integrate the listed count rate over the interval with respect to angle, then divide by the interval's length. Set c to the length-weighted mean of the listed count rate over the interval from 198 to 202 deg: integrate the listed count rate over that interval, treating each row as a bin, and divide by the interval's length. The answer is 11.4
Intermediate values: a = 2.96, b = 2.88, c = 2.89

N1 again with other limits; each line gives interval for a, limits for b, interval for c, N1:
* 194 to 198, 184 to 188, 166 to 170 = 11.1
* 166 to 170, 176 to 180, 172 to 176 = 10.6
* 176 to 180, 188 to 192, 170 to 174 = 10.4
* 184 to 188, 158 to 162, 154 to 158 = 12.0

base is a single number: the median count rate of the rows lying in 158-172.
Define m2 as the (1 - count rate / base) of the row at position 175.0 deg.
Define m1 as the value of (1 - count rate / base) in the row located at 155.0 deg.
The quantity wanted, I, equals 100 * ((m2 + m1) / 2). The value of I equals -2.9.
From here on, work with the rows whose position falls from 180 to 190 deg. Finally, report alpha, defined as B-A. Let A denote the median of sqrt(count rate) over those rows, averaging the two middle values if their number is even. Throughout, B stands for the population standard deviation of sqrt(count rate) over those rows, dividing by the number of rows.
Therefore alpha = -1.65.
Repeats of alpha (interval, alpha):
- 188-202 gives -1.67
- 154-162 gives -1.74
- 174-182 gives -1.65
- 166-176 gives -1.68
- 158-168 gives -1.69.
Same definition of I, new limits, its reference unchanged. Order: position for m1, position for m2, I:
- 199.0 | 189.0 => 4.4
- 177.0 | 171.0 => 2.6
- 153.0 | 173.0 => 2.0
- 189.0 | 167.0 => 3.5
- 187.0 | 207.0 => 6.8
